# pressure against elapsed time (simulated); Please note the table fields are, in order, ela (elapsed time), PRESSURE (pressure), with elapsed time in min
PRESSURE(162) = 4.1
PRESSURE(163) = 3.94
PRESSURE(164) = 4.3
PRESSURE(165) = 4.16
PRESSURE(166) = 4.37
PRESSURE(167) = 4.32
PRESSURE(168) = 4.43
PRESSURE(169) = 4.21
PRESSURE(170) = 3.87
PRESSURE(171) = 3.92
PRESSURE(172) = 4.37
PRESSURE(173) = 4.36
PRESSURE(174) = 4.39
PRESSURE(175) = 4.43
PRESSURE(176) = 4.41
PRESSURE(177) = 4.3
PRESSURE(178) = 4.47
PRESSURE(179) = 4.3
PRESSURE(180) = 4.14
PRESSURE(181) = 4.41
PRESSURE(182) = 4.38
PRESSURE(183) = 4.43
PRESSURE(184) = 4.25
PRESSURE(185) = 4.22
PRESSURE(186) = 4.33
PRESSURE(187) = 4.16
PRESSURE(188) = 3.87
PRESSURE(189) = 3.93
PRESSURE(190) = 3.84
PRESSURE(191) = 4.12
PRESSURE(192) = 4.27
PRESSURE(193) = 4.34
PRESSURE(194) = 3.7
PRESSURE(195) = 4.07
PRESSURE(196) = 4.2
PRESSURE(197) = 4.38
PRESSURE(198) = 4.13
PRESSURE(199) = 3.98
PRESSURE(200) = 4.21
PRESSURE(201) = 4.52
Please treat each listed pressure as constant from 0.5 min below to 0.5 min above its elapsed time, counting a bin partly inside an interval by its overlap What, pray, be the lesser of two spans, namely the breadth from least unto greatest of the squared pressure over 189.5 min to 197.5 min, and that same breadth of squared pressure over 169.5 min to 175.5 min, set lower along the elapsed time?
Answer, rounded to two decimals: 4.65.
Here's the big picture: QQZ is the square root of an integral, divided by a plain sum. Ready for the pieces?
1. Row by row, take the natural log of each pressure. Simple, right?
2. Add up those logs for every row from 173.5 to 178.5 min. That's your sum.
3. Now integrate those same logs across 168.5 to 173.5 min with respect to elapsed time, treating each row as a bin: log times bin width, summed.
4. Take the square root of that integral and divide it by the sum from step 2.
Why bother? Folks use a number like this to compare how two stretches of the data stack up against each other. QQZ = 0.360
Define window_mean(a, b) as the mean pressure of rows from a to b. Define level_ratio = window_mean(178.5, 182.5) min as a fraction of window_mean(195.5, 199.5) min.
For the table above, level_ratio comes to 1.03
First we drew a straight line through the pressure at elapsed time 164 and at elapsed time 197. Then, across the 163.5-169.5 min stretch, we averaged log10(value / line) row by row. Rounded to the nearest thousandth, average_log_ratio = -0.001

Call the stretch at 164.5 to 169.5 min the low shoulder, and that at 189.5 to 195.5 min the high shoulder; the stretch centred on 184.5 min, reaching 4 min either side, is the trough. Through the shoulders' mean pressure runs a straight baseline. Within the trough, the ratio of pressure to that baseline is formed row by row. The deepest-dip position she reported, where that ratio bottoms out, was 188 min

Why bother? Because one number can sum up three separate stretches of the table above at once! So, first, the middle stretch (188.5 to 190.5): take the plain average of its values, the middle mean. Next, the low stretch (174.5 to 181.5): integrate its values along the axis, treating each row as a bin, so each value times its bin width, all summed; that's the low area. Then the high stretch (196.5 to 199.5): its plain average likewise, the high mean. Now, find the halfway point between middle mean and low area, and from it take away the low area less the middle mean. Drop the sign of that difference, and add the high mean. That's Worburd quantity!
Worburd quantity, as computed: 14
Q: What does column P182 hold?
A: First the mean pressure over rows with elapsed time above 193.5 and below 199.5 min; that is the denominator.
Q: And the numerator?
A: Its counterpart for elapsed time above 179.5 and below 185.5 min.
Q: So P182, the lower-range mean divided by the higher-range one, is 1.06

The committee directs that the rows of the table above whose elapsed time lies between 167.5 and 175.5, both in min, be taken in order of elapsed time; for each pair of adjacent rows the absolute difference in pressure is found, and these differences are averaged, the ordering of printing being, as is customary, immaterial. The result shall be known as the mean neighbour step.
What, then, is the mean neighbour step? 0.16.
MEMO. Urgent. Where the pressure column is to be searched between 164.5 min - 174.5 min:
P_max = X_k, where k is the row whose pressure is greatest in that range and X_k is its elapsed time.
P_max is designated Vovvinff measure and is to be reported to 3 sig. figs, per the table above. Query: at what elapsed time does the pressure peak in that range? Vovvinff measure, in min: 168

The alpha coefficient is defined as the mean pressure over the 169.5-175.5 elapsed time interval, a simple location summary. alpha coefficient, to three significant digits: 4.22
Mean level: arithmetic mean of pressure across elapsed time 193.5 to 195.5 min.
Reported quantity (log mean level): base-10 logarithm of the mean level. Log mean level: 0.589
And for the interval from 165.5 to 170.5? 0.627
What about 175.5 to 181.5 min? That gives 0.637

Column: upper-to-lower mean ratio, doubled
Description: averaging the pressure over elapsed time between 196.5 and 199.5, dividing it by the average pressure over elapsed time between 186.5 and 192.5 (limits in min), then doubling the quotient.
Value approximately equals 2.07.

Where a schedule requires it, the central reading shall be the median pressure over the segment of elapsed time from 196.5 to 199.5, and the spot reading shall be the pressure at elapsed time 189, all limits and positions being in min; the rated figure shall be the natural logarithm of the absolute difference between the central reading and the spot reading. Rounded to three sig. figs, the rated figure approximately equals -1.61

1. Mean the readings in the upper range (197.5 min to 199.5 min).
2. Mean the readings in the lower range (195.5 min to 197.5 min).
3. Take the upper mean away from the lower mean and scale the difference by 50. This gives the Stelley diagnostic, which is 12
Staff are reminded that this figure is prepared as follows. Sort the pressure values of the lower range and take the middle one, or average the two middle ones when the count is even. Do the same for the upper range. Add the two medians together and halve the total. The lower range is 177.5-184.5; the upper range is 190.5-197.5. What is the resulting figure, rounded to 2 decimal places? 4.29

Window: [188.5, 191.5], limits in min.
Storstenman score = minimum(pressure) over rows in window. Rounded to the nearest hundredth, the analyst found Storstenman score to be 3.84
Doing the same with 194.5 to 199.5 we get 3.98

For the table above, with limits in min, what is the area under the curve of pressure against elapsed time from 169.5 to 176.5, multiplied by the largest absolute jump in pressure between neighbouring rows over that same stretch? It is 13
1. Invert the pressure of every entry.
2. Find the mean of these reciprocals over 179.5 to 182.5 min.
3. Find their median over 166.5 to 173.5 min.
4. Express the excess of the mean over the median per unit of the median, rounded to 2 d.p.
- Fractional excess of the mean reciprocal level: 0.00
